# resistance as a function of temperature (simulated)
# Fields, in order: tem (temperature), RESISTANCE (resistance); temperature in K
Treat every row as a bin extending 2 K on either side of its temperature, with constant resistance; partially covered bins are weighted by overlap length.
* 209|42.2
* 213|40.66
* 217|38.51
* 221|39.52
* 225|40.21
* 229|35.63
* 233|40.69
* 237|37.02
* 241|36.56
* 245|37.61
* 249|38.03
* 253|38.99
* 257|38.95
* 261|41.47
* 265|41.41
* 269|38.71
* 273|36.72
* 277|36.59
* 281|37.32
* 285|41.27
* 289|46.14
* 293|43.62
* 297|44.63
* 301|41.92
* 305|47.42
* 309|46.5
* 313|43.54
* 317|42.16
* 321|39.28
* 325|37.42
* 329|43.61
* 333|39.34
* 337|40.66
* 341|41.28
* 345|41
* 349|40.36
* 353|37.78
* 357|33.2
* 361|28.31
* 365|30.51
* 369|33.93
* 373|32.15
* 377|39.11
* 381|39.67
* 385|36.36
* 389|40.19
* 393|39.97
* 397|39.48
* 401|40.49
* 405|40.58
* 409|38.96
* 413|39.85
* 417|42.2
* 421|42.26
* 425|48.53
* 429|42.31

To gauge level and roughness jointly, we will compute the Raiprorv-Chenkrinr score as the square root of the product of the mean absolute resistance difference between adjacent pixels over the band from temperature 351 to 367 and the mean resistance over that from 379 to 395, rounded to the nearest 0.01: 12.32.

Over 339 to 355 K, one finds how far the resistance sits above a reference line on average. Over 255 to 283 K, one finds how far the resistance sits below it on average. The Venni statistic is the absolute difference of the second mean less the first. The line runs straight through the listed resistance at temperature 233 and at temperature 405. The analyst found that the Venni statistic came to 2.44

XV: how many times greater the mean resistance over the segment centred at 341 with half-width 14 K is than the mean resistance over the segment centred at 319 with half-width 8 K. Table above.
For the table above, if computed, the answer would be 1.00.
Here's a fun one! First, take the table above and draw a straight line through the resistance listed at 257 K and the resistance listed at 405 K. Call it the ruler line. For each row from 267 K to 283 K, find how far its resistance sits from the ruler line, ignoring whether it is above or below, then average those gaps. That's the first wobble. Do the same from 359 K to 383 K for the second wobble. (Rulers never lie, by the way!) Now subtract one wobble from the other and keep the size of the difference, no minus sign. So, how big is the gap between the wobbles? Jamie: 4.4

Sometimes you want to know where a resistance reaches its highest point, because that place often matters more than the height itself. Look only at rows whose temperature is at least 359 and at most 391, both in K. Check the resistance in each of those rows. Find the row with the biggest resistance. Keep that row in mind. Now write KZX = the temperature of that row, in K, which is 389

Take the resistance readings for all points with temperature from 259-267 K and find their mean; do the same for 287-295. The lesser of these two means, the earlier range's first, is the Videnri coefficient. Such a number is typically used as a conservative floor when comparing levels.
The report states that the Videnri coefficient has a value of 41.4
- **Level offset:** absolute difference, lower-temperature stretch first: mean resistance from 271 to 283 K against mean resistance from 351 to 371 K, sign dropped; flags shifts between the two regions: 4.1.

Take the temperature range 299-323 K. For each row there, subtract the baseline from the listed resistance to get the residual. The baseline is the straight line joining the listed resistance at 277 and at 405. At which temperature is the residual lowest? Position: 321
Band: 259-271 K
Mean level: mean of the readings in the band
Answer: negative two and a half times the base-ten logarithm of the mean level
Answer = -4.02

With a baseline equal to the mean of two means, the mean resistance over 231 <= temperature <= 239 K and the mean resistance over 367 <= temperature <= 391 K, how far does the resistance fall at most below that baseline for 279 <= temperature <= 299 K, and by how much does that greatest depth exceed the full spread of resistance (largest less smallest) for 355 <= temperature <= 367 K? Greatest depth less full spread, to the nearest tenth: -4.3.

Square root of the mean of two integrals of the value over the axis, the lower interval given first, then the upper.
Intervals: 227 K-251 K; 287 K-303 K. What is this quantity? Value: 28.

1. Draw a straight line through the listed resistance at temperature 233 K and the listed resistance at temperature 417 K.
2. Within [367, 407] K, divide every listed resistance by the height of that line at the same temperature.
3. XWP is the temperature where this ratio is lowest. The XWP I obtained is 373 K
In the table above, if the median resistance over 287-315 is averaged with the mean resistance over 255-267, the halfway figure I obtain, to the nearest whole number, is 43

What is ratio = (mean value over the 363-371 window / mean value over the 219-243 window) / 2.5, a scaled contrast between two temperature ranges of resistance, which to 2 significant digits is 0.34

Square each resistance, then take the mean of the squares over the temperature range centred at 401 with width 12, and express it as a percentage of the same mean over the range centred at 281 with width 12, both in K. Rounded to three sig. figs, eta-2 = 109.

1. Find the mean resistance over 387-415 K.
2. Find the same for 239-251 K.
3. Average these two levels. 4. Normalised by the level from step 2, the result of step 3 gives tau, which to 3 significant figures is 1.03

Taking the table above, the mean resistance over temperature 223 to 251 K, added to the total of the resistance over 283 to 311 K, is 349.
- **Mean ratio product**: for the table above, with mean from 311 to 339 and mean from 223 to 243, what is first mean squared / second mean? 44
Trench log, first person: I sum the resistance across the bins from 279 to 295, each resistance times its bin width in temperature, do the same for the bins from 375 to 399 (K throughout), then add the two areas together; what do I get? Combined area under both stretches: 1613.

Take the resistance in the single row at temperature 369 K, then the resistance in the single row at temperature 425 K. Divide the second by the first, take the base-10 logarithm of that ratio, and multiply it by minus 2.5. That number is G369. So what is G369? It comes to -0.39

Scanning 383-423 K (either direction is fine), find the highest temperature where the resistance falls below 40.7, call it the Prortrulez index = 413 K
